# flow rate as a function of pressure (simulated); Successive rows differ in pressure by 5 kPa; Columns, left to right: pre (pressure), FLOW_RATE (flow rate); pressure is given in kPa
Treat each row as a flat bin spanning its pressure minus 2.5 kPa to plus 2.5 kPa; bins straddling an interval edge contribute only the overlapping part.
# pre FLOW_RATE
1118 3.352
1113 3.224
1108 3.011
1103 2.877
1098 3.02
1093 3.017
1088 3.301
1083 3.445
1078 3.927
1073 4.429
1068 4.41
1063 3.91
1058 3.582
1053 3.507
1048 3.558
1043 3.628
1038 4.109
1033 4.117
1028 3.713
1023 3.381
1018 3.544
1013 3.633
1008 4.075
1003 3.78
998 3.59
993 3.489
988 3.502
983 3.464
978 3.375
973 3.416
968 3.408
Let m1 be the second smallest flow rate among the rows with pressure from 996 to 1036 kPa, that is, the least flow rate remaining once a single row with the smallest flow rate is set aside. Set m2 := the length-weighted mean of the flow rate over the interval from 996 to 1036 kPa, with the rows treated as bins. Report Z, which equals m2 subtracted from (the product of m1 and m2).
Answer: 9.50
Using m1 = 3.544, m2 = 3.74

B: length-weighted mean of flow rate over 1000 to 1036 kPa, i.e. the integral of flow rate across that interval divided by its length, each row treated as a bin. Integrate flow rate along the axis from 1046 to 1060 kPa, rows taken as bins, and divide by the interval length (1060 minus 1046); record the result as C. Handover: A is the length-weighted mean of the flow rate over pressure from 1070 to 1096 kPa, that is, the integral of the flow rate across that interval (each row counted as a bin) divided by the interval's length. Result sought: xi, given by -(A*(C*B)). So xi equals -48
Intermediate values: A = 3.6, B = 3.75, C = 3.55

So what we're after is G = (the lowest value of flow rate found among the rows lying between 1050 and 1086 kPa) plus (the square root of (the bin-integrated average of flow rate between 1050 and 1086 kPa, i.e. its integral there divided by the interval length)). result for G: 5.41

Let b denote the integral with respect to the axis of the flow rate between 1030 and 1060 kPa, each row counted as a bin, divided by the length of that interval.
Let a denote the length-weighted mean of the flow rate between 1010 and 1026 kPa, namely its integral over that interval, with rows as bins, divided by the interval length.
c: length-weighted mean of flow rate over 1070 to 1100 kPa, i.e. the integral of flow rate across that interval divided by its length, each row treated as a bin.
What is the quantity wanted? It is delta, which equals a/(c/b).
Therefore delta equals 3.75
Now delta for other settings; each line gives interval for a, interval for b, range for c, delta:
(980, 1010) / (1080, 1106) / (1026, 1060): 3.05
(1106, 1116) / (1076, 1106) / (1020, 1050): 2.72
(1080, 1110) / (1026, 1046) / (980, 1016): 3.34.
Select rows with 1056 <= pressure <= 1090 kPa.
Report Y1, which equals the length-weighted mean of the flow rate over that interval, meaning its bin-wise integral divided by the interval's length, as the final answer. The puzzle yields 3.87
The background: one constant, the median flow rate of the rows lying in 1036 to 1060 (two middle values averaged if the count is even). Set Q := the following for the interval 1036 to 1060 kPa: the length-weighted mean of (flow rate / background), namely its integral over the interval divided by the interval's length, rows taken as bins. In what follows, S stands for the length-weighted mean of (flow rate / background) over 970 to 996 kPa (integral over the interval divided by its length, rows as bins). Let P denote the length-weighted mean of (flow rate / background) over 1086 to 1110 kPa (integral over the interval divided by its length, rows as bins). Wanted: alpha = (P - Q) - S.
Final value -1.14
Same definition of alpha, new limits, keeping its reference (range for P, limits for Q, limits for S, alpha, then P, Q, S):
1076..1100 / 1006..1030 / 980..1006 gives -1.09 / 0.93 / 1.02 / 1.00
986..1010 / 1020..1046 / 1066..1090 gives -1.12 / 1.03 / 1.06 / 1.09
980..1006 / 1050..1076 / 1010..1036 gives -1.14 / 1.00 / 1.11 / 1.03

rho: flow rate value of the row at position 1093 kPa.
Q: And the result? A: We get 3.017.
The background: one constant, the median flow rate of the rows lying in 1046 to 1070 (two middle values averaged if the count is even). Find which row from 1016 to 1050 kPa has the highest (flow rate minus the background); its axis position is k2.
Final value 1033 kPa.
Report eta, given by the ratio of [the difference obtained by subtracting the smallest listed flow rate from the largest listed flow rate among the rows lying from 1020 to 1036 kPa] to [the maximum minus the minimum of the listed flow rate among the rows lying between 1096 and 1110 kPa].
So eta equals 5.1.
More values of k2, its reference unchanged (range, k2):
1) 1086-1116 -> 1088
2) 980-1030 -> 1008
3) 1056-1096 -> 1073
